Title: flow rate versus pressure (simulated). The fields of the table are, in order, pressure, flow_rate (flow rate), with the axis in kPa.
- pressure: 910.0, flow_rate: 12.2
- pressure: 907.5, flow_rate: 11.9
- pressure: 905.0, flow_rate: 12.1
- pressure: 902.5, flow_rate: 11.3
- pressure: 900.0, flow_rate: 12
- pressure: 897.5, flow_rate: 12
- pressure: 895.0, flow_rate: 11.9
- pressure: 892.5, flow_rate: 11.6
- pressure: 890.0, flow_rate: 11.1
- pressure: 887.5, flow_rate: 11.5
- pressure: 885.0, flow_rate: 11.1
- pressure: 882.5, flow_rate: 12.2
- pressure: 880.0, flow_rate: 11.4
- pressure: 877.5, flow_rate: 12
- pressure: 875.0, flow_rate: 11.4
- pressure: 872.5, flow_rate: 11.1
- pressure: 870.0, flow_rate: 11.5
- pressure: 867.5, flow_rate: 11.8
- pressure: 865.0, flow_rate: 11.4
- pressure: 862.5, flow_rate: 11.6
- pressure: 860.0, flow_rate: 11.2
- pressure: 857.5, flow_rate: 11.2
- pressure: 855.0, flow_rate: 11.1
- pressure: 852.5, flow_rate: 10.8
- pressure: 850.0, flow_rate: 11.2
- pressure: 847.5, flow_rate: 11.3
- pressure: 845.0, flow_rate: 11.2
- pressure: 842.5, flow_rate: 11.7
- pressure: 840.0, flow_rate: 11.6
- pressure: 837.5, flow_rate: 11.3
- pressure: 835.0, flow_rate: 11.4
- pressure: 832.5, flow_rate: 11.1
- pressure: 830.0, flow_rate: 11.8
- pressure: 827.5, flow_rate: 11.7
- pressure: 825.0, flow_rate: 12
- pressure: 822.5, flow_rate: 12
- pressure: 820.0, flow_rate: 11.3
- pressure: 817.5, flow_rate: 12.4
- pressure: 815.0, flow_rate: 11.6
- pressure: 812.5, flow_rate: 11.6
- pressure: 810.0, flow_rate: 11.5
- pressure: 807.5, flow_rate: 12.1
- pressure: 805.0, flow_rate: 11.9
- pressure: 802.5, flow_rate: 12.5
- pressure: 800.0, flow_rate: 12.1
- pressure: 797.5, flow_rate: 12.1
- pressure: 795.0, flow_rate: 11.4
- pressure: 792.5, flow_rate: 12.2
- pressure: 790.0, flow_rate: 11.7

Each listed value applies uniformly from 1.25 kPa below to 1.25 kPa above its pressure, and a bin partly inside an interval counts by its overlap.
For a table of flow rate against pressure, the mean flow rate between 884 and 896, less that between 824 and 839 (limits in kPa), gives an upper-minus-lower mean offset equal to -0.1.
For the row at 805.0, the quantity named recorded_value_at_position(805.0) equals 11.9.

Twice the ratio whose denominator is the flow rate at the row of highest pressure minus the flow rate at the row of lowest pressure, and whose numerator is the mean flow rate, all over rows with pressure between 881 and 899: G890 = -116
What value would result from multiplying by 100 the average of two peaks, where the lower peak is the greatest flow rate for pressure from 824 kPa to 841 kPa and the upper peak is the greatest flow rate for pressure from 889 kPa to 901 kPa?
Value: 1200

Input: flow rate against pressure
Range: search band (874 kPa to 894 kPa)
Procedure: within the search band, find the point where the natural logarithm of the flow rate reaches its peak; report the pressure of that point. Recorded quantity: 882.5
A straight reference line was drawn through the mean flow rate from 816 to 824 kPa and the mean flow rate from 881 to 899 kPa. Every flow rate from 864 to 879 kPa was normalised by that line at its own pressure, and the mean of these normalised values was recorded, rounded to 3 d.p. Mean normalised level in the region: 0.986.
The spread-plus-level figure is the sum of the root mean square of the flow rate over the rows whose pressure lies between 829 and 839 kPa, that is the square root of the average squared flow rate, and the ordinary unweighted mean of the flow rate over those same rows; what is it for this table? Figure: 22.8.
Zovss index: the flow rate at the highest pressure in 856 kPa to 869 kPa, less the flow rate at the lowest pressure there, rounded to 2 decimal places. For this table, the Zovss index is 0.60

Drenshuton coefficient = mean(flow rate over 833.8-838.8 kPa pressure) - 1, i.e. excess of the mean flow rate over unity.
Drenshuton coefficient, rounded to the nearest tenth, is 10.4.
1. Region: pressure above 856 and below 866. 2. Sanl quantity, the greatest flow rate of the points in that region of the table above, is 11.6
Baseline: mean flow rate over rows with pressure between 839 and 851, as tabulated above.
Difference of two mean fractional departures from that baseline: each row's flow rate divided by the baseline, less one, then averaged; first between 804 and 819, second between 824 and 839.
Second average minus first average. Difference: -0.026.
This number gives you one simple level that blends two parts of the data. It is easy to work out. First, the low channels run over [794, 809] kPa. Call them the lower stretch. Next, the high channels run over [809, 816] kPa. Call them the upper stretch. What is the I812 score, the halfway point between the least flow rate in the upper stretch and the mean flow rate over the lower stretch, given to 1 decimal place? 11.8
